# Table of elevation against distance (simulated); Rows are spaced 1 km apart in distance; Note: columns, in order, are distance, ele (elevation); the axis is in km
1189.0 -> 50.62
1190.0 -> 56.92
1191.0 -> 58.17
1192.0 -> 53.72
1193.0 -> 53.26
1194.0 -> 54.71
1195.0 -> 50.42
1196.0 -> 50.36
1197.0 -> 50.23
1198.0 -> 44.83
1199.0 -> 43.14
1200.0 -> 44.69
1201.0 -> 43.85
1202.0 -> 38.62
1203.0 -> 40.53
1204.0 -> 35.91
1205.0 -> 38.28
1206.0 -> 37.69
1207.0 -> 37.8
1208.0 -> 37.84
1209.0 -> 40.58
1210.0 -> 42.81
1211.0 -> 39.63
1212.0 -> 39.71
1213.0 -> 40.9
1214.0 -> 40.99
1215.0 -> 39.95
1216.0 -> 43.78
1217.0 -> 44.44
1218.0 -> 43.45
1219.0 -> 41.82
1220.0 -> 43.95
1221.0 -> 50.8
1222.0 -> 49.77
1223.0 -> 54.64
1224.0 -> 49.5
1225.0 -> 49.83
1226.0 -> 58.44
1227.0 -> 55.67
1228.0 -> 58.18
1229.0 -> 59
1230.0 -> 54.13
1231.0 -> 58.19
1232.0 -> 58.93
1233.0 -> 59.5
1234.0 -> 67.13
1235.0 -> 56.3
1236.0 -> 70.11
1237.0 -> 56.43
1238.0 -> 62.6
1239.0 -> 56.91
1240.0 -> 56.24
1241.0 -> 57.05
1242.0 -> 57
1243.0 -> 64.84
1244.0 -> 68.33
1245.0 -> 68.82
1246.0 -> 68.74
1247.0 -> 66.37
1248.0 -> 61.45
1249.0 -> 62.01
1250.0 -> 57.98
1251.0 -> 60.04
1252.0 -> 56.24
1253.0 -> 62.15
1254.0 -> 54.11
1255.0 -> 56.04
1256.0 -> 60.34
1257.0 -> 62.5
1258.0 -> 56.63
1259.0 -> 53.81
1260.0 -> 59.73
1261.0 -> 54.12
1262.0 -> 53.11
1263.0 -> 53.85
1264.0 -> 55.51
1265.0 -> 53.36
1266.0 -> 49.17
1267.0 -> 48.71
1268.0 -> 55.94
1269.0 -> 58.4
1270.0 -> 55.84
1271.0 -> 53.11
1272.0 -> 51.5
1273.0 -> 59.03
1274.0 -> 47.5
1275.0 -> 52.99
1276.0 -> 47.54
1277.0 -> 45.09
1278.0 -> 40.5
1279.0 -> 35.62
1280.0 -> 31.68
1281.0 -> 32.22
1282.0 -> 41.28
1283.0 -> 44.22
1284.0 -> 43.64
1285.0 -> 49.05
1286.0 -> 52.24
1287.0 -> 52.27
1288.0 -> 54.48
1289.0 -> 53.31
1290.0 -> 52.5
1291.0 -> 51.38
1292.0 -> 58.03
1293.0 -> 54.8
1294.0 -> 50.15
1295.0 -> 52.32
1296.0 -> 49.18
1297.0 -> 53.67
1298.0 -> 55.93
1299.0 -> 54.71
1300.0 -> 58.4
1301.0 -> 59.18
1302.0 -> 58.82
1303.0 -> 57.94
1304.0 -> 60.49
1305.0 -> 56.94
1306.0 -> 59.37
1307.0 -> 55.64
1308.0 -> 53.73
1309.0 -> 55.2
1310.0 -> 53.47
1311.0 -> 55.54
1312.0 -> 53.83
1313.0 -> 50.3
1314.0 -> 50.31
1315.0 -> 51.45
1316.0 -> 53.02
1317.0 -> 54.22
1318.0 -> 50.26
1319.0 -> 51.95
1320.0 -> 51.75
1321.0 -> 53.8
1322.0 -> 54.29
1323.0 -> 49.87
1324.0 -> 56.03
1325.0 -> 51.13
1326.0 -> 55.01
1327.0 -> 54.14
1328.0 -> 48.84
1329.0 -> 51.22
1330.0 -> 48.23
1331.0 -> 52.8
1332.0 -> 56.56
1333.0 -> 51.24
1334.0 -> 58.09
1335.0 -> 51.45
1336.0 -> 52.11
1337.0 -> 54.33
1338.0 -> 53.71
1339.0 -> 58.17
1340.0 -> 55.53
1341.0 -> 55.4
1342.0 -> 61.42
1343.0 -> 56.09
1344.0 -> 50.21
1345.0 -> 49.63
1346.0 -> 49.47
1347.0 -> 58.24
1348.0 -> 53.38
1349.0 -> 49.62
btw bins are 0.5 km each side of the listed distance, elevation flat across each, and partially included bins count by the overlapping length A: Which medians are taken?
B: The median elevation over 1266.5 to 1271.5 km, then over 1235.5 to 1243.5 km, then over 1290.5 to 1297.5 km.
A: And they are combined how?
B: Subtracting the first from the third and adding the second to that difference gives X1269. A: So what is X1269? 54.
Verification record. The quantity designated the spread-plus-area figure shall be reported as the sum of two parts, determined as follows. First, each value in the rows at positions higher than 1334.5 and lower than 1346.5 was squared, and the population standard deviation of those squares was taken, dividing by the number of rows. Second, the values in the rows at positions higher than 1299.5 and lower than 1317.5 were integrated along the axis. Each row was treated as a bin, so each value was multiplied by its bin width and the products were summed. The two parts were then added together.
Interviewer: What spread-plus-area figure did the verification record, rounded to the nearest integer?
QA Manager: 1380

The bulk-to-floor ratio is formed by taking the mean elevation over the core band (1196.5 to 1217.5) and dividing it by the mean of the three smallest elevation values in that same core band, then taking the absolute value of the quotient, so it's 1.11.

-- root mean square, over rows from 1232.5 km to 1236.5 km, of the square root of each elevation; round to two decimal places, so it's 7.95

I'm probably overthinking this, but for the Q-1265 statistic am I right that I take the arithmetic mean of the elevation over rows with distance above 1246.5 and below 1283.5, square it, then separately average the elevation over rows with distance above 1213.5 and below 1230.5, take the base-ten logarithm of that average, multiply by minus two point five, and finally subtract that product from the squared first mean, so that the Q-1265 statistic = 2781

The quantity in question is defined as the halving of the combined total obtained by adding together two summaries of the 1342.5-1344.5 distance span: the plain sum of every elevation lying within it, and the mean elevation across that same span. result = 80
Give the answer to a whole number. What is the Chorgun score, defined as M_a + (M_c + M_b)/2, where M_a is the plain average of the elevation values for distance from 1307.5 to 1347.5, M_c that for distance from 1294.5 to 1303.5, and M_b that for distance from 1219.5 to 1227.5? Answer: 107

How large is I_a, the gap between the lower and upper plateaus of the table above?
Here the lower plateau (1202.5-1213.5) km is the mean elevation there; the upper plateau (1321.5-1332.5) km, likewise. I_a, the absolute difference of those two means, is 13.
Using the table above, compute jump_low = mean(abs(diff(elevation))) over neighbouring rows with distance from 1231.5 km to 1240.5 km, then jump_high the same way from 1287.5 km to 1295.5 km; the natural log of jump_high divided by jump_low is -1.0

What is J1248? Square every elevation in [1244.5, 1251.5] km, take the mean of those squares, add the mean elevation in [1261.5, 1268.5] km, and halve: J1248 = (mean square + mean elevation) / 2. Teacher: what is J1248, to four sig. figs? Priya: 2059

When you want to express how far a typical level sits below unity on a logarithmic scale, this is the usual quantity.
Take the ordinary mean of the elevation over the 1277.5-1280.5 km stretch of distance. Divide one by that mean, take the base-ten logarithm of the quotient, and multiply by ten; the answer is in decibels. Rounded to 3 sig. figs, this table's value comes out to -15.6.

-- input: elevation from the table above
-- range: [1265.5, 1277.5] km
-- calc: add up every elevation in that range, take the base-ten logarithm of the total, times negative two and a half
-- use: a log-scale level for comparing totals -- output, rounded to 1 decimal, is -7.0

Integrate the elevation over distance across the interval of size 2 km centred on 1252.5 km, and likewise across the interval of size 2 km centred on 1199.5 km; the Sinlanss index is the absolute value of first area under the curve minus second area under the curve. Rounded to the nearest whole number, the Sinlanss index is 31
